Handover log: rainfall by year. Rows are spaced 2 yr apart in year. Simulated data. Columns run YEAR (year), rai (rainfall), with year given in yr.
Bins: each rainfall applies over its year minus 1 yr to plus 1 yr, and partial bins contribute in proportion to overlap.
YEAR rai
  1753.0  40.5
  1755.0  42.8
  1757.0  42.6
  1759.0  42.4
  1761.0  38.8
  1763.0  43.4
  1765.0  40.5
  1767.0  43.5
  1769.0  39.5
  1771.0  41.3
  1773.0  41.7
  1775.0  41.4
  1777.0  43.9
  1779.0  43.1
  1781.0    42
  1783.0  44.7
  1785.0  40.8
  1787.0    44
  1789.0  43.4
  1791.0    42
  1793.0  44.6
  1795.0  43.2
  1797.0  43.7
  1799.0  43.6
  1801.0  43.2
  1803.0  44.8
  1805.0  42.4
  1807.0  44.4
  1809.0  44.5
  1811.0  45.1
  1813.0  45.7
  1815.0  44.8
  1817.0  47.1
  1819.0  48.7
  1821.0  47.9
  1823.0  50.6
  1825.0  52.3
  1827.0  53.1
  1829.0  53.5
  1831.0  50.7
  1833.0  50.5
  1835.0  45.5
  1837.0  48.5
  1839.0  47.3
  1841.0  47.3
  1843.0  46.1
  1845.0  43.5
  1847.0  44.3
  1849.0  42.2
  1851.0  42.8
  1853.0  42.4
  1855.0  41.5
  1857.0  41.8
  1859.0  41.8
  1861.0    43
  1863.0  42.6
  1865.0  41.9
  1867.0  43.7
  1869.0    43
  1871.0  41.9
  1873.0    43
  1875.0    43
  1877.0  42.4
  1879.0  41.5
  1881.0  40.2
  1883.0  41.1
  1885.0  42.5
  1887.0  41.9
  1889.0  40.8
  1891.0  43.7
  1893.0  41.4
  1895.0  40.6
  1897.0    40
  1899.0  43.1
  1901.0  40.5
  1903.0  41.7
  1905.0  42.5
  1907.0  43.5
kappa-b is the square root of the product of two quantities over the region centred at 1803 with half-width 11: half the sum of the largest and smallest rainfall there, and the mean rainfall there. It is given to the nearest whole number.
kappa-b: 44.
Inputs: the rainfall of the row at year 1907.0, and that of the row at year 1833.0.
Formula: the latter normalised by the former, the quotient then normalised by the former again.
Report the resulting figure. 0.0267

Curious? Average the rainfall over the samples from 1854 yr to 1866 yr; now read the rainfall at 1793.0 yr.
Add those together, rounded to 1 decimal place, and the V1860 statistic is 86.7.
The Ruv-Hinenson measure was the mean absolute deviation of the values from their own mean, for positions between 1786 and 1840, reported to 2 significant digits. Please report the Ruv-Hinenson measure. 2.9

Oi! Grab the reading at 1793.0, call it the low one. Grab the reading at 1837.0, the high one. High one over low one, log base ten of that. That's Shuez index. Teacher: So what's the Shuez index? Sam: 0.036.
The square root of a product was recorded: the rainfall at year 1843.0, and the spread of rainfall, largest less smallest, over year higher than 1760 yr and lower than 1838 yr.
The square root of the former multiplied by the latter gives 26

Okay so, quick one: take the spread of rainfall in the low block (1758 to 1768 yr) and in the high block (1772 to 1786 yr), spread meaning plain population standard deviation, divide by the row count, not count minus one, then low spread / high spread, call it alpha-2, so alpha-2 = 1.4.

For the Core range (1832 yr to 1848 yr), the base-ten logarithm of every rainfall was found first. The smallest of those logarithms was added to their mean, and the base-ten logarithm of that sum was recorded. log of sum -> 0.519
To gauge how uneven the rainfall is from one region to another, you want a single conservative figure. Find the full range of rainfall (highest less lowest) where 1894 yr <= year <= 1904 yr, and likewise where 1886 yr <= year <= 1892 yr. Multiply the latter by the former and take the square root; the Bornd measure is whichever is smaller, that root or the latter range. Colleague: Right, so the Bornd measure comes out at 2.9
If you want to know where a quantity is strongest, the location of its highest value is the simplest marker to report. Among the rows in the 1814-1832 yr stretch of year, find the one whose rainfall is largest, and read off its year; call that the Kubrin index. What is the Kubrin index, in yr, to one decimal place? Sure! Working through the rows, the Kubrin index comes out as 1829.0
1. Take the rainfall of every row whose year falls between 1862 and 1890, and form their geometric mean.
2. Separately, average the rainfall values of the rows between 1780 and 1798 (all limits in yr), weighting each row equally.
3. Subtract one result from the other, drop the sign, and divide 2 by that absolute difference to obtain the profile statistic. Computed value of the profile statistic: 1.9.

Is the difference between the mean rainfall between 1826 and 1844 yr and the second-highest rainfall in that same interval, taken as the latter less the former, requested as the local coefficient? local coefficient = 3.9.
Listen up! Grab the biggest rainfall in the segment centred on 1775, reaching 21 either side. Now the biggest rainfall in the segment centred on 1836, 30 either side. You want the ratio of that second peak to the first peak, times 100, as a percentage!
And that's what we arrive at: 120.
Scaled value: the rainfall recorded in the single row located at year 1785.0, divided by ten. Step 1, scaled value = 4.1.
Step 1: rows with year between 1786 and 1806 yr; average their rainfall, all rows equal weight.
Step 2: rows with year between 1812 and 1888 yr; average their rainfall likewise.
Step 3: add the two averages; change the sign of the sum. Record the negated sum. -88.5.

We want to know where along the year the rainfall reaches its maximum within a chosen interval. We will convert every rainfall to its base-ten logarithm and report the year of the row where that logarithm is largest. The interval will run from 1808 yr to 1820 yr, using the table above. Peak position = 1819.0 yr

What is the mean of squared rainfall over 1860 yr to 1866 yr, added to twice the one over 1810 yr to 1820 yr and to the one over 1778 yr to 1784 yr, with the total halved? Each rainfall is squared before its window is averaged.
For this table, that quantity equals 3984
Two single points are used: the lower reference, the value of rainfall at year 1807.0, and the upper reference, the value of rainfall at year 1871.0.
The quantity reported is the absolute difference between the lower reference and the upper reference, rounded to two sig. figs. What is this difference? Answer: 2.5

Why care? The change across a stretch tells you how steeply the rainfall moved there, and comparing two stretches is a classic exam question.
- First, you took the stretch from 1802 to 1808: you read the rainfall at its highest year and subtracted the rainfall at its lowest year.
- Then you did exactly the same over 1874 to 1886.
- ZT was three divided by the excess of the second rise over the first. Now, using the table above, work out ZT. -30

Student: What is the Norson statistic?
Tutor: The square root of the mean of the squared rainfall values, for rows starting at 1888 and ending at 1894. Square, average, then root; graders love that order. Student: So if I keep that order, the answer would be 42.0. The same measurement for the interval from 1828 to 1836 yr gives 50.1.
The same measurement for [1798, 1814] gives 44.2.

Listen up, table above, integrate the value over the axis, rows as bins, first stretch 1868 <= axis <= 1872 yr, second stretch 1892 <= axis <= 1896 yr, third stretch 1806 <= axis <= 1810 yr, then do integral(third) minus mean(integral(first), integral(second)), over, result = 11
